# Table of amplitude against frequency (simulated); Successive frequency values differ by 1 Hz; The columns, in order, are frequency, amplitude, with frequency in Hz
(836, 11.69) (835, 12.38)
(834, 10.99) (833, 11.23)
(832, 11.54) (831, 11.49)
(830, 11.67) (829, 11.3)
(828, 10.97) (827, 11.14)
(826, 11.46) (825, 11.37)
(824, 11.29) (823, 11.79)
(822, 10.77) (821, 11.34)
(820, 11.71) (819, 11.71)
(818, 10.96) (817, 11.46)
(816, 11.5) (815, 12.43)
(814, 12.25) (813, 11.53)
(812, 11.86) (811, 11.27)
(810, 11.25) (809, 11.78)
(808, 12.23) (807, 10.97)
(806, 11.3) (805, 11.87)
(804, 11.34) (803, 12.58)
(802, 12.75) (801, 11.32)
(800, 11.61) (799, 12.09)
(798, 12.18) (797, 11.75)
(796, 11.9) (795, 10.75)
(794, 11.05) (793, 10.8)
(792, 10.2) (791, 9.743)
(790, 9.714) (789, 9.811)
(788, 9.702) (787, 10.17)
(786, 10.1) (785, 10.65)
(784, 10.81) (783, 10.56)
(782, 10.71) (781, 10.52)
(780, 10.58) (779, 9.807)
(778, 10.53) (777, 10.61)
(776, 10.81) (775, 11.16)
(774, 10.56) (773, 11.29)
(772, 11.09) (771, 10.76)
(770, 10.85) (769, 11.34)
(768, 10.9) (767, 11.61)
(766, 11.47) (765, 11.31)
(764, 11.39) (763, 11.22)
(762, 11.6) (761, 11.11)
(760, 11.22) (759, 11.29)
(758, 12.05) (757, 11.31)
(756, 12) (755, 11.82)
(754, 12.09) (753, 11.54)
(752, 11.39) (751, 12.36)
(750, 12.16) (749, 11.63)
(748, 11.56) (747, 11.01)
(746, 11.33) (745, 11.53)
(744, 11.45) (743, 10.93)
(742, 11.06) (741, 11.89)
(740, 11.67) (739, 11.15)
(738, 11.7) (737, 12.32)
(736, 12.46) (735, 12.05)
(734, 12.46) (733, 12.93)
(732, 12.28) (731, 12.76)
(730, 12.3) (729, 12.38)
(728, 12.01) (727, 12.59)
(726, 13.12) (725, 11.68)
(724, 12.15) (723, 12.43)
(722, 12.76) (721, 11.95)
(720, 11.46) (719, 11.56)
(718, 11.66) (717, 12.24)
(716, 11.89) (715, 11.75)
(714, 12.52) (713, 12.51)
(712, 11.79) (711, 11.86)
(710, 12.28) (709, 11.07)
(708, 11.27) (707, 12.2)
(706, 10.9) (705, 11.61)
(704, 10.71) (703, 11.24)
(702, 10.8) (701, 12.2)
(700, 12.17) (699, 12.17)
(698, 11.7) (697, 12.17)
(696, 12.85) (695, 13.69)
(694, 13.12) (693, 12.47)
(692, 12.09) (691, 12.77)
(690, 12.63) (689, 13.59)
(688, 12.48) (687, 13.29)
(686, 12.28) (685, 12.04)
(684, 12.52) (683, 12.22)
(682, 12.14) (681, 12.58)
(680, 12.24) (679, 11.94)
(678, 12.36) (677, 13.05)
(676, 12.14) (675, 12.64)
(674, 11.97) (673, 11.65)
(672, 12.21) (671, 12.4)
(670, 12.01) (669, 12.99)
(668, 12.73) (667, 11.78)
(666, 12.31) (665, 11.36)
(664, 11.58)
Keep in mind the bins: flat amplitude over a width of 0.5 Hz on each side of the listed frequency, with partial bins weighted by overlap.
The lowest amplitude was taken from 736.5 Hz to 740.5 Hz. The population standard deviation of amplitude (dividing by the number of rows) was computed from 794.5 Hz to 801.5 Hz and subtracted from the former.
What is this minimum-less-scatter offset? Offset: 10.7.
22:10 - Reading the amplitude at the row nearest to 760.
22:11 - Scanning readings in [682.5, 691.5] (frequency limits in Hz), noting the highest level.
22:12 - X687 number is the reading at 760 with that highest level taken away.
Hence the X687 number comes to -2.4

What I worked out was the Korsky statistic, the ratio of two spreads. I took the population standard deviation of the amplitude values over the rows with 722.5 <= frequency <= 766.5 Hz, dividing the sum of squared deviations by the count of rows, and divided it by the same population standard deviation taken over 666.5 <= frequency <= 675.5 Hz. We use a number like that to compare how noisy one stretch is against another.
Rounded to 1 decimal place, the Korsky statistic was 1.3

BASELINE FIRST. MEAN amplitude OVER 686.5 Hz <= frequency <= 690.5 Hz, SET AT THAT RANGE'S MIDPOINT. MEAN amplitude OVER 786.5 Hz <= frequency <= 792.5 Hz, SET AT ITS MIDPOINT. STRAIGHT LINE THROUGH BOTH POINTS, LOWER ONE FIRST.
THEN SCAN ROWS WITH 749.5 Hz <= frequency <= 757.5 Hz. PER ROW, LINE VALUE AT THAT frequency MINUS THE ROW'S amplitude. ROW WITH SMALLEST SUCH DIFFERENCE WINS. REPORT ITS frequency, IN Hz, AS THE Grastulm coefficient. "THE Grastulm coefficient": 751 Hz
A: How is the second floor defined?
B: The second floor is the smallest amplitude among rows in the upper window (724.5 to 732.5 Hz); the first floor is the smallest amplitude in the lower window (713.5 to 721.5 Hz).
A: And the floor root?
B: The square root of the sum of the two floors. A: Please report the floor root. 4.81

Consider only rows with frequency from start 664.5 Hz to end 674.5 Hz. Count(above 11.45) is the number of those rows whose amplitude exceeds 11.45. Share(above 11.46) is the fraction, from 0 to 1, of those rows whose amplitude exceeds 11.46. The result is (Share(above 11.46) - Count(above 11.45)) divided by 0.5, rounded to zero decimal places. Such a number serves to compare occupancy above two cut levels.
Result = -16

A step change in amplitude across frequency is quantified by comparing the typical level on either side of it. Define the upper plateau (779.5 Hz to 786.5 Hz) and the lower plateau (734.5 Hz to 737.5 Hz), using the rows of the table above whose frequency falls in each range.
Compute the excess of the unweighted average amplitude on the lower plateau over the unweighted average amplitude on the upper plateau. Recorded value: 1.7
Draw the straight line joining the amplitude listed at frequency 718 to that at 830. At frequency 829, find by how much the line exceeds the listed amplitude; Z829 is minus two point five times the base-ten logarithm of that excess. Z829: 1.08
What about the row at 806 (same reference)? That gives 1.09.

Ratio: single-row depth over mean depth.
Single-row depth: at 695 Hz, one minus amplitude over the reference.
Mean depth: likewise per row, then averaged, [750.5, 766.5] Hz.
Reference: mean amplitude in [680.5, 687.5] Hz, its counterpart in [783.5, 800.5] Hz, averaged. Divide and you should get -71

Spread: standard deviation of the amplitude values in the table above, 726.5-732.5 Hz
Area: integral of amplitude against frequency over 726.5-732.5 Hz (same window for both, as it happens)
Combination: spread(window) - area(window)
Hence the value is -74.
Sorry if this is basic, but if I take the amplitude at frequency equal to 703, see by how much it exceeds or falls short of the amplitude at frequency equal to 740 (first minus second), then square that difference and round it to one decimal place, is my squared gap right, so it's 0.2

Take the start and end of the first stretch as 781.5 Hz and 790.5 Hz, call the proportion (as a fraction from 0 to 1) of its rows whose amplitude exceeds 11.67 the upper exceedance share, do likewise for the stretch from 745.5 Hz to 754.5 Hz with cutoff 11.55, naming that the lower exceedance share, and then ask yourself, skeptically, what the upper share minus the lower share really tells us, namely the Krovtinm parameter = -0.6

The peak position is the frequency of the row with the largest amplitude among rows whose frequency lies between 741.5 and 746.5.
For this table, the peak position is 745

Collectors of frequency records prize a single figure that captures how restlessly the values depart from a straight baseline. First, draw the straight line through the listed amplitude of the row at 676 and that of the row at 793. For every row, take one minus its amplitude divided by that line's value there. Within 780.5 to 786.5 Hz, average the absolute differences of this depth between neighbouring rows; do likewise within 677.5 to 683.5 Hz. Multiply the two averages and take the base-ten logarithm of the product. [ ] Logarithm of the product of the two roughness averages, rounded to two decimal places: -3.21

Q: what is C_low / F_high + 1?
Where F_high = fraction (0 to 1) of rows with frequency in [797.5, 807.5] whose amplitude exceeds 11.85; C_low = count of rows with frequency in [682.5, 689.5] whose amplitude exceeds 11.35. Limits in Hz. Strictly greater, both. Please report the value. 15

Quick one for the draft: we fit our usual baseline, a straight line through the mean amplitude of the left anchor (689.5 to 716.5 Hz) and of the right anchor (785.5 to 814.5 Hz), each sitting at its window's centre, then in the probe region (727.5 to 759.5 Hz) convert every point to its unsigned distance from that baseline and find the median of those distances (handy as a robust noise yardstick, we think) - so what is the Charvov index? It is 0.44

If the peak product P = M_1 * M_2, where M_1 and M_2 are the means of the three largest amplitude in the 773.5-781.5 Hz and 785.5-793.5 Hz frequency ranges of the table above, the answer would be 113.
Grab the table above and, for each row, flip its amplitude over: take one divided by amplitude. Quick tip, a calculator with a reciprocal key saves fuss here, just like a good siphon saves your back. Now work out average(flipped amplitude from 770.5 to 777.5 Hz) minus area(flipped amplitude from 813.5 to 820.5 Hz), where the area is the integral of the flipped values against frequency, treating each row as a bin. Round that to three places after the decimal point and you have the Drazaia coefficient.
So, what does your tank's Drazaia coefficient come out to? -0.507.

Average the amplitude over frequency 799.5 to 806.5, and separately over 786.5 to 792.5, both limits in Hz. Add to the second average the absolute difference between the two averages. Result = 11.8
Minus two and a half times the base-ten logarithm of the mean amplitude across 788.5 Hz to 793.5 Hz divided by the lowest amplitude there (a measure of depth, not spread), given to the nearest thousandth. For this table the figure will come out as -0.037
